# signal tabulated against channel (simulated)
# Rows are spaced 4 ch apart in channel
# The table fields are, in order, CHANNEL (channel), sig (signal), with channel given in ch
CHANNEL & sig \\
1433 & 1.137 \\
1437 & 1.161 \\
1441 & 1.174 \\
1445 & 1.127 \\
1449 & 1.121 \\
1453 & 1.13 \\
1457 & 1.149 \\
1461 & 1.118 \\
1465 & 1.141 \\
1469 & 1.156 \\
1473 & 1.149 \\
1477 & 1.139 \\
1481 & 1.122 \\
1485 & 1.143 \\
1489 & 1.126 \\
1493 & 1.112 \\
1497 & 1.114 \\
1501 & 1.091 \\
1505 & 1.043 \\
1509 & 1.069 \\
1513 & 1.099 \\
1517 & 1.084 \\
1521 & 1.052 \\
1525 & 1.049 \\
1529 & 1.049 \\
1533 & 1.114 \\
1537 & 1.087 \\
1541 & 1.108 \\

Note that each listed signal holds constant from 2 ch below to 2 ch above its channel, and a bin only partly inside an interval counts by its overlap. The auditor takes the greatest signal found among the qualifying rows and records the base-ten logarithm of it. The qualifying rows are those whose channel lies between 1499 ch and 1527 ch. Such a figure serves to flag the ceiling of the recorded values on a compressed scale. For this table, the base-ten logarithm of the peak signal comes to 0.041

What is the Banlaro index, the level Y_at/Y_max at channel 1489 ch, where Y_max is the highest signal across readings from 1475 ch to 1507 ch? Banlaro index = 0.99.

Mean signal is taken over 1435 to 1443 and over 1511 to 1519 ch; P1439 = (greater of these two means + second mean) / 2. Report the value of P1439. 1.13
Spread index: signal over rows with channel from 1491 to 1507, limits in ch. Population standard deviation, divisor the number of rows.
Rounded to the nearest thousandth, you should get 0.029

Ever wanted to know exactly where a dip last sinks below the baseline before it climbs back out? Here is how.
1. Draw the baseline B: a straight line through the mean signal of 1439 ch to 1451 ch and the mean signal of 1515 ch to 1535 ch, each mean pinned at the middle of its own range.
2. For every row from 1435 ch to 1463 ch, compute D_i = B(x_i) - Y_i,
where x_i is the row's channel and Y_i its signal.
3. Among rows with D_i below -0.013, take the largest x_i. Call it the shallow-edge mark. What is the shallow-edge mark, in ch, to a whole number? 1457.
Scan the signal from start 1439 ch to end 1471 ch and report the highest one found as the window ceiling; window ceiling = 1.174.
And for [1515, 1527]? 1.084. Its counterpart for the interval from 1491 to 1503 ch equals 1.114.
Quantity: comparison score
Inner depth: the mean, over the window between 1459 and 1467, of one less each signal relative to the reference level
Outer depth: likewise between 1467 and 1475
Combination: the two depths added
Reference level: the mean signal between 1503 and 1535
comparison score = -0.133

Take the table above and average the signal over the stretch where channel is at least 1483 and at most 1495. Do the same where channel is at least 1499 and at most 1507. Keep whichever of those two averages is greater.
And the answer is 1.127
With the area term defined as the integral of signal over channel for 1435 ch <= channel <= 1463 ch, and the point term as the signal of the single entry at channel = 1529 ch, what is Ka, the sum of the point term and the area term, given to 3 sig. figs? 33.0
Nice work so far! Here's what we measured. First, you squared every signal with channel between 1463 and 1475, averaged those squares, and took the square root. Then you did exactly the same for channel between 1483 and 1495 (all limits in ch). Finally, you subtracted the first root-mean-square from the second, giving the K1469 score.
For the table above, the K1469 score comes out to -0.022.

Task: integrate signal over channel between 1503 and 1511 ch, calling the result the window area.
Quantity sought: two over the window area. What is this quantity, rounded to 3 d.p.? 0.237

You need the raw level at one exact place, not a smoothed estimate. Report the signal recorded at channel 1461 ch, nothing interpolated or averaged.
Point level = 1.118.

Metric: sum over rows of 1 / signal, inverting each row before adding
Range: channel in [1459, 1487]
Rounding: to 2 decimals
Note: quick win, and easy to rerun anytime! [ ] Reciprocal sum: 6.15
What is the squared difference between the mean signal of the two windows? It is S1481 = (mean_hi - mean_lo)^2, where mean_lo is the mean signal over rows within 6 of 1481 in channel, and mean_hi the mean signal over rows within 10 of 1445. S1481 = 0.0001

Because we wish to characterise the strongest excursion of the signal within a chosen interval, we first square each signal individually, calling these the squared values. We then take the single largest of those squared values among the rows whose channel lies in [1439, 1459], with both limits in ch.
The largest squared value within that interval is 1.38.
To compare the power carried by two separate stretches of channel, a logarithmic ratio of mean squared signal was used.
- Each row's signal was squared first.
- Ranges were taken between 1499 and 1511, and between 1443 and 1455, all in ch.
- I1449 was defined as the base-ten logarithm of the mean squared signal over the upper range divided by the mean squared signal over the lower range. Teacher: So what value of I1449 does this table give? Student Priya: -0.046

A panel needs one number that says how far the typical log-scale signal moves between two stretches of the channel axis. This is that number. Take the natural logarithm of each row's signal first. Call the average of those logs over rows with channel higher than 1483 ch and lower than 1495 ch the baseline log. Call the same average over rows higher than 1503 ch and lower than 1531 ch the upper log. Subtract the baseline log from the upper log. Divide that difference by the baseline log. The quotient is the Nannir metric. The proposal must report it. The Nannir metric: -0.49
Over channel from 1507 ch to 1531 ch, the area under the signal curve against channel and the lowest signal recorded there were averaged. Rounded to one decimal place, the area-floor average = 13.3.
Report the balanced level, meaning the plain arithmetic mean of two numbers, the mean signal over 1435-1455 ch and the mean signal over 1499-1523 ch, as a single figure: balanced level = 1.11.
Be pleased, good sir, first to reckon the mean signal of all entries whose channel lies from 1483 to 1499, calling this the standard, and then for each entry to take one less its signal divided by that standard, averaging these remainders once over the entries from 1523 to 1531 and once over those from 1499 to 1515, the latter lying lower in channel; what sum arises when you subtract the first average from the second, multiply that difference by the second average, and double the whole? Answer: -0.0020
